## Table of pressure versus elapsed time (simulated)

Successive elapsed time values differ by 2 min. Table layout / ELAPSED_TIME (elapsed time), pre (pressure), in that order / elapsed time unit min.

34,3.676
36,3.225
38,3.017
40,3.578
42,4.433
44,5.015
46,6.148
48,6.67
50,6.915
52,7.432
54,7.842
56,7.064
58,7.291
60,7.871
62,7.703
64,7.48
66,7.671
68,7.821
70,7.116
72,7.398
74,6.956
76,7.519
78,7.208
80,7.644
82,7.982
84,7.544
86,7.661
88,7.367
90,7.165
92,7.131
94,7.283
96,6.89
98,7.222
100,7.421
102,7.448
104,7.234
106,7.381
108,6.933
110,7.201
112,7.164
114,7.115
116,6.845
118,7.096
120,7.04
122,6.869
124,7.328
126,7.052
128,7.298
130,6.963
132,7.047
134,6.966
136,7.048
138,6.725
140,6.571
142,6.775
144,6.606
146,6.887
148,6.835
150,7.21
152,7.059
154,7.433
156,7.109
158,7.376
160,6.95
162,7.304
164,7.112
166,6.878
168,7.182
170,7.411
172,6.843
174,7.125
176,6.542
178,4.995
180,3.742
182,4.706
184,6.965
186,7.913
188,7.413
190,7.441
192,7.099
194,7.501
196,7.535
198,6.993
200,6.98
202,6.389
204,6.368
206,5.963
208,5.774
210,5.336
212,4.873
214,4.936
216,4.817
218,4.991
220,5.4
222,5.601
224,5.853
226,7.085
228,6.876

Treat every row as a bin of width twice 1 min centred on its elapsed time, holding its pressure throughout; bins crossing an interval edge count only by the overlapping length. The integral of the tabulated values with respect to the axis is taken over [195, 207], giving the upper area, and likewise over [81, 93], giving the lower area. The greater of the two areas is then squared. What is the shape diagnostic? 8046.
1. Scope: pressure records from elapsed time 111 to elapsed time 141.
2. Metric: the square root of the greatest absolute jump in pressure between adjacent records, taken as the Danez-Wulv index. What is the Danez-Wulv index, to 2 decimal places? 0.68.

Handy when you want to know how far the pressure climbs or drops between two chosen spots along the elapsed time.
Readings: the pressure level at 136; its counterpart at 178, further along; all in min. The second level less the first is -2.1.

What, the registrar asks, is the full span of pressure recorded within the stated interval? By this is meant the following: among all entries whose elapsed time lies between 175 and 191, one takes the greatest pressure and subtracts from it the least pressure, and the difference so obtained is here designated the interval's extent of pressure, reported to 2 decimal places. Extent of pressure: 4.17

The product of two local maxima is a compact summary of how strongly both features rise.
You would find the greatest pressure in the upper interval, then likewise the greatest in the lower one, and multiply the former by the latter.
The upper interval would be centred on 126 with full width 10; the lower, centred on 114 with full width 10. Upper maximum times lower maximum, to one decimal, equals 52.8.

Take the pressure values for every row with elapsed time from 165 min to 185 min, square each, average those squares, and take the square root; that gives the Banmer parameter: 6.4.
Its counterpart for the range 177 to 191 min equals 6.4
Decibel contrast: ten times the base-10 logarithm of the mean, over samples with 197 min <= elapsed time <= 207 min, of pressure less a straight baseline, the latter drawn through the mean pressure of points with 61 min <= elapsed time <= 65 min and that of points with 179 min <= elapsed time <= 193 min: -6.7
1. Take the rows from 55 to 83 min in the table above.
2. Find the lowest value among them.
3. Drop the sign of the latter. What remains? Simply 6.96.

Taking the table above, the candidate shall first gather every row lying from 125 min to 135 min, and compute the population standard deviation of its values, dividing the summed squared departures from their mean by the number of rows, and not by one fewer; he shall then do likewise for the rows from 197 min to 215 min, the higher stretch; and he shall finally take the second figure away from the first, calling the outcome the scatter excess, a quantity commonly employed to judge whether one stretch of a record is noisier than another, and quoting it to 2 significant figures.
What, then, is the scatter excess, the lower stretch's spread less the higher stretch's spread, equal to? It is -0.63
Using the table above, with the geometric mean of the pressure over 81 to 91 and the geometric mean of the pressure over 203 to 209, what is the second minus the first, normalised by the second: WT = -0.3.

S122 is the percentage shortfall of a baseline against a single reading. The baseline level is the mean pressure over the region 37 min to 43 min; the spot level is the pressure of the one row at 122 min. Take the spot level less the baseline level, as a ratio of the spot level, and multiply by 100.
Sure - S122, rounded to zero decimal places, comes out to 46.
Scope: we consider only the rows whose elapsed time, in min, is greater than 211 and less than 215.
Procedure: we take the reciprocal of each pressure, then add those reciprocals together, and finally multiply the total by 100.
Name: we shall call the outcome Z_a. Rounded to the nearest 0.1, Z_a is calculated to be 40.8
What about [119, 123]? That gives 28.8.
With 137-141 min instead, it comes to 30.1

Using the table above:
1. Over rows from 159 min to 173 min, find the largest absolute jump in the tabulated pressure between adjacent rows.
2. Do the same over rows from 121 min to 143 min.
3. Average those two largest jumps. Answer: 0.51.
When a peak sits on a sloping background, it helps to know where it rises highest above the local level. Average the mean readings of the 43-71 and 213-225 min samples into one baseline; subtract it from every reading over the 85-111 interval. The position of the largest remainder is 86 min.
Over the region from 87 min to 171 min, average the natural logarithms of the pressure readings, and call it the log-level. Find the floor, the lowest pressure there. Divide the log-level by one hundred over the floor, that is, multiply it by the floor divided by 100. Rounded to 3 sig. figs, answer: 0.129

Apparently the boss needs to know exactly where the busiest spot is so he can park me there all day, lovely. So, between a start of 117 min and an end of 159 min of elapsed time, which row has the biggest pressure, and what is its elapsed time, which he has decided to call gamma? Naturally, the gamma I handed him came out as 154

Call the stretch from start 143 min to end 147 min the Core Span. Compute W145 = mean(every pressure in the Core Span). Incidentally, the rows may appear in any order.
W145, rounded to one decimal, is 6.7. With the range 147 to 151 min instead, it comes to 7.0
